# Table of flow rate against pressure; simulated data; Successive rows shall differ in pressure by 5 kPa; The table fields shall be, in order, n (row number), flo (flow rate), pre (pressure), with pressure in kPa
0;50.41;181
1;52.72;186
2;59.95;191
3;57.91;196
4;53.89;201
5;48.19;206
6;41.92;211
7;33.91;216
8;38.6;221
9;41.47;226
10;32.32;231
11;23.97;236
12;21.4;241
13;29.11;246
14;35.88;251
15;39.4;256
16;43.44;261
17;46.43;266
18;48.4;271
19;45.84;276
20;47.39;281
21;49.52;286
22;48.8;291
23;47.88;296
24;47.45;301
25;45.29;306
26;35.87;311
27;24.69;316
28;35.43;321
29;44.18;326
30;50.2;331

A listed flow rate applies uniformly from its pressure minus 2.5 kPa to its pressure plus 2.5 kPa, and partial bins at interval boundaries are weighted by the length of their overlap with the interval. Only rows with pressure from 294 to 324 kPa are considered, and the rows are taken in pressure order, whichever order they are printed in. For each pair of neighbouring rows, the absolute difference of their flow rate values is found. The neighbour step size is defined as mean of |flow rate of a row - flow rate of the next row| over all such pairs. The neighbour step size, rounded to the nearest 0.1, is 6.8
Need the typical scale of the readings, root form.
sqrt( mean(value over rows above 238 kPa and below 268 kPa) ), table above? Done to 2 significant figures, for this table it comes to 6.0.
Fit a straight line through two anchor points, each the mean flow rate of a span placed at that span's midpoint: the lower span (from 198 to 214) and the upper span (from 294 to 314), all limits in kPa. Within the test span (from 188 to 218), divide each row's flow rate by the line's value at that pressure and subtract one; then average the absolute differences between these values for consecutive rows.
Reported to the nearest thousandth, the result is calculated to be 0.104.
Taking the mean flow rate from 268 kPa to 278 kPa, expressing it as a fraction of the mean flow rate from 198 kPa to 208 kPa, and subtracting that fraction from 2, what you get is 1.08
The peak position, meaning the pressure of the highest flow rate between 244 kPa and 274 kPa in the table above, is 271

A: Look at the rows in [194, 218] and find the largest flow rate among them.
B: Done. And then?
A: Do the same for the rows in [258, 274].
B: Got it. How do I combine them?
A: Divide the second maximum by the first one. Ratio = 0.84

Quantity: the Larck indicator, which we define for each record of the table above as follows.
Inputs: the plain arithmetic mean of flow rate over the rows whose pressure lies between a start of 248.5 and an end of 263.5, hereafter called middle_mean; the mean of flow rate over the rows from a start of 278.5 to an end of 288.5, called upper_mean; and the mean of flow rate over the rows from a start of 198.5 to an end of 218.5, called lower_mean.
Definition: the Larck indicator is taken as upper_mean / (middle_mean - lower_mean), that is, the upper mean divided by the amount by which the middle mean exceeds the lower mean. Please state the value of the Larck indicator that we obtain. -10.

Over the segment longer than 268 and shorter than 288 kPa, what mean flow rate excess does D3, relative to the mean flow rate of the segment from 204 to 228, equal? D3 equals 7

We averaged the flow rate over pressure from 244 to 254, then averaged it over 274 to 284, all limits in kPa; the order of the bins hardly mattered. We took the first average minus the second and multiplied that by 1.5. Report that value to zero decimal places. -21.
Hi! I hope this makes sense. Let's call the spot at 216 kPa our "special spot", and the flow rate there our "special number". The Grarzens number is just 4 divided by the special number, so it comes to 0.12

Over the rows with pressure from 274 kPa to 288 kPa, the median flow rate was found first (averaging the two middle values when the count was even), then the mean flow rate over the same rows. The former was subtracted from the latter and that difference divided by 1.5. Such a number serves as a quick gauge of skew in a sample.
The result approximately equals 0.1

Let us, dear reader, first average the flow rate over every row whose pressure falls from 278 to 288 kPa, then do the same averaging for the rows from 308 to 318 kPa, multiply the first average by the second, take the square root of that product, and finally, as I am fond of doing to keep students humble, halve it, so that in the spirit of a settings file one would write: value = 19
